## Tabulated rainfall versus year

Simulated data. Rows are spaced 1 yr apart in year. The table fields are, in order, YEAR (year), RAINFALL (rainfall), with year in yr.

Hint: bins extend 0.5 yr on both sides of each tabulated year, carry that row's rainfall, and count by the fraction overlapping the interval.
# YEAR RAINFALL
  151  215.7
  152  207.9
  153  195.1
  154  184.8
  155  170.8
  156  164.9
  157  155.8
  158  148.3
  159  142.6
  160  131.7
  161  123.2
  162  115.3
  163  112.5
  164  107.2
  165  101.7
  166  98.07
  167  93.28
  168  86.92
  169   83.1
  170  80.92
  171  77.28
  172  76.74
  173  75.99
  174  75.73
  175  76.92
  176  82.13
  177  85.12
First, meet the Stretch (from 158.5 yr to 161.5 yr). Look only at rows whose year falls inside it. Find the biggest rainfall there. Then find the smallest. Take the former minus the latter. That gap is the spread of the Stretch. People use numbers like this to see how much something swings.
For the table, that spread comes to 19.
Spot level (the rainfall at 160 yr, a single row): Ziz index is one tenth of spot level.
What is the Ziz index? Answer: 13.2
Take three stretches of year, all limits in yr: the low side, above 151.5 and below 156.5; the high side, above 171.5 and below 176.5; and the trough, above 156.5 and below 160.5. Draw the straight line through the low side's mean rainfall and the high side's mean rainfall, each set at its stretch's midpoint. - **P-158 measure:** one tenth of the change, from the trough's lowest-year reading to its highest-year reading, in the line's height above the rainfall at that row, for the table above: 0.8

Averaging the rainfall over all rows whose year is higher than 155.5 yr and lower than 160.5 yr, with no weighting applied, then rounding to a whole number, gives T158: 149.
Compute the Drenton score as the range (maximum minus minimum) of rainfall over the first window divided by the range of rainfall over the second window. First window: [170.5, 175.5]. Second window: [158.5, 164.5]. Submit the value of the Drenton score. 0.04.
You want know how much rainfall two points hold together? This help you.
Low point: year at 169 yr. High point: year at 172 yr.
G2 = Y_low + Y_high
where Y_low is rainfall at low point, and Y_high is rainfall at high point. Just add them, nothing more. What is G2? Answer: 160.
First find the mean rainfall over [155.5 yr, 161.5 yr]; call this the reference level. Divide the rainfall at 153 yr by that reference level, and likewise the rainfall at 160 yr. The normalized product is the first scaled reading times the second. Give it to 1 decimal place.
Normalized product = 1.2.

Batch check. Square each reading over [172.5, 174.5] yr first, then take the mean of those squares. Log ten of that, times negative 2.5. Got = -9.4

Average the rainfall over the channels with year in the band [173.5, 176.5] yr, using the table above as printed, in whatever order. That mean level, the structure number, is 78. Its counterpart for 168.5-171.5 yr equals 80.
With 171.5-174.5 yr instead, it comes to 76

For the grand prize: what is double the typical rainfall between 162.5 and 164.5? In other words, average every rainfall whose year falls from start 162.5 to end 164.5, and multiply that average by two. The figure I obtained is 220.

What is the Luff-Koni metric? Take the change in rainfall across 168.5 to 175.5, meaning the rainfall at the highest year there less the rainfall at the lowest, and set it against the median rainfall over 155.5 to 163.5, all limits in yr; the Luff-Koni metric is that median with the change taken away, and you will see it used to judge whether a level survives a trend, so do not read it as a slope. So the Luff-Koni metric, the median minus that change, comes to 143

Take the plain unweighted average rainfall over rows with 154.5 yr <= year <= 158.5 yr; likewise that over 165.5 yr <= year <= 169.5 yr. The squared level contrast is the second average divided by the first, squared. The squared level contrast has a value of 0.32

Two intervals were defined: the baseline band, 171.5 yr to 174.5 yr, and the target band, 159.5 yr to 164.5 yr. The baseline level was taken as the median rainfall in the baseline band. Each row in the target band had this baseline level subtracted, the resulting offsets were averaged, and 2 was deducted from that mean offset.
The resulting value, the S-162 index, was 40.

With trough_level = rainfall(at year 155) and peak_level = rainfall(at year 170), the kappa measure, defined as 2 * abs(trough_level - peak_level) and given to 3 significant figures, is 180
